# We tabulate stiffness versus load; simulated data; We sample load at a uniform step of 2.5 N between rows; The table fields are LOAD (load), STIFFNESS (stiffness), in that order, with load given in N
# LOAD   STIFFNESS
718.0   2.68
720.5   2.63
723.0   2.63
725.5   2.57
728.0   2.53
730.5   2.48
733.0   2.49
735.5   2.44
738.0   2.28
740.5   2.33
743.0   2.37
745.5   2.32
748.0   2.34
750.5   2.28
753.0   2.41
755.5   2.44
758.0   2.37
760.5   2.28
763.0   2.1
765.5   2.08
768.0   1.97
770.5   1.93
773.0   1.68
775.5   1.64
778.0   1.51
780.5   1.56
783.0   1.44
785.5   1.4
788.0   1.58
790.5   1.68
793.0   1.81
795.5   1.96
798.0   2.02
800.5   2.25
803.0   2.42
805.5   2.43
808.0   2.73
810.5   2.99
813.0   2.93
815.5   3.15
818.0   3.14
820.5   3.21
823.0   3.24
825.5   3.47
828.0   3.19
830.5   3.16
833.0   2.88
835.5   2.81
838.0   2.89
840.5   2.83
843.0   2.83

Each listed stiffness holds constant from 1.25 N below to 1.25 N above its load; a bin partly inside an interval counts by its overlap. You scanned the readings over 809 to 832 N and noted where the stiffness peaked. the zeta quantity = 825.5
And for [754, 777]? 755.5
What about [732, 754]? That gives 733.0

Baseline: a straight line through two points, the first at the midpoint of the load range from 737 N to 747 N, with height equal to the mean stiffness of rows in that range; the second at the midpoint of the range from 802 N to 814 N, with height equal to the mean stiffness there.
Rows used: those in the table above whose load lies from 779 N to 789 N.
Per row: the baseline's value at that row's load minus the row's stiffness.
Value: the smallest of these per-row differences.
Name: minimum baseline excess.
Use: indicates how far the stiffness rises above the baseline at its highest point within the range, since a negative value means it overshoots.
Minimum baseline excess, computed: 1.0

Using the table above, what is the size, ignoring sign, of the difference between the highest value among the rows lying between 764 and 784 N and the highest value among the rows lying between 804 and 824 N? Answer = 1.2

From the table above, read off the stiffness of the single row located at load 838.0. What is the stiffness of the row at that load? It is 2.89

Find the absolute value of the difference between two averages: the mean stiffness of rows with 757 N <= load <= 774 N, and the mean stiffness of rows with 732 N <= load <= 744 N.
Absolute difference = 0.32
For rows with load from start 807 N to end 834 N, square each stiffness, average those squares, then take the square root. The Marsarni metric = 3.1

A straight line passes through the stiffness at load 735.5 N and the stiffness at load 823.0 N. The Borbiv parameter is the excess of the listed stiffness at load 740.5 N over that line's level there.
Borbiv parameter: -0.16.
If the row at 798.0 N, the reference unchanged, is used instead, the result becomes -0.99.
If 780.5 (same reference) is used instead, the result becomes -1.29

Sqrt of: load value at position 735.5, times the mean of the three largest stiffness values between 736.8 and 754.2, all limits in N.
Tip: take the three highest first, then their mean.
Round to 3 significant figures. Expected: 2.41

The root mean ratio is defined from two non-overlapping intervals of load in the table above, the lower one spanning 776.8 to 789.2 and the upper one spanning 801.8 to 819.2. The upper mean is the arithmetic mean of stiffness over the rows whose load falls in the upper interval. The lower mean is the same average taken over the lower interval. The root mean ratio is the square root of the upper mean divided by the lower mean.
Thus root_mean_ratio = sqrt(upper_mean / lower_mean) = 1.37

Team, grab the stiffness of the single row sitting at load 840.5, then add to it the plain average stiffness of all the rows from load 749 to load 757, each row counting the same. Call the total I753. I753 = 5.2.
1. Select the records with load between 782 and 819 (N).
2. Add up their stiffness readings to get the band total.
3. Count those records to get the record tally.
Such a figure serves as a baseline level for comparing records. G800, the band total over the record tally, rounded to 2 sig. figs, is 2.3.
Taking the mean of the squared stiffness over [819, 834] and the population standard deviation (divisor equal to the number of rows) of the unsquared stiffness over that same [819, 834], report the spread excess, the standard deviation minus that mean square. -10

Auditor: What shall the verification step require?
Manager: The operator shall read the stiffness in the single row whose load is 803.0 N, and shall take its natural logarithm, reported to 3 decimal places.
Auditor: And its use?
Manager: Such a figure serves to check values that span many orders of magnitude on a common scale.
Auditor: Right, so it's 0.884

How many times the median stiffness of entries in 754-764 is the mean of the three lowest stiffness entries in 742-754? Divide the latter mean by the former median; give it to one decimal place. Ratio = 1.0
